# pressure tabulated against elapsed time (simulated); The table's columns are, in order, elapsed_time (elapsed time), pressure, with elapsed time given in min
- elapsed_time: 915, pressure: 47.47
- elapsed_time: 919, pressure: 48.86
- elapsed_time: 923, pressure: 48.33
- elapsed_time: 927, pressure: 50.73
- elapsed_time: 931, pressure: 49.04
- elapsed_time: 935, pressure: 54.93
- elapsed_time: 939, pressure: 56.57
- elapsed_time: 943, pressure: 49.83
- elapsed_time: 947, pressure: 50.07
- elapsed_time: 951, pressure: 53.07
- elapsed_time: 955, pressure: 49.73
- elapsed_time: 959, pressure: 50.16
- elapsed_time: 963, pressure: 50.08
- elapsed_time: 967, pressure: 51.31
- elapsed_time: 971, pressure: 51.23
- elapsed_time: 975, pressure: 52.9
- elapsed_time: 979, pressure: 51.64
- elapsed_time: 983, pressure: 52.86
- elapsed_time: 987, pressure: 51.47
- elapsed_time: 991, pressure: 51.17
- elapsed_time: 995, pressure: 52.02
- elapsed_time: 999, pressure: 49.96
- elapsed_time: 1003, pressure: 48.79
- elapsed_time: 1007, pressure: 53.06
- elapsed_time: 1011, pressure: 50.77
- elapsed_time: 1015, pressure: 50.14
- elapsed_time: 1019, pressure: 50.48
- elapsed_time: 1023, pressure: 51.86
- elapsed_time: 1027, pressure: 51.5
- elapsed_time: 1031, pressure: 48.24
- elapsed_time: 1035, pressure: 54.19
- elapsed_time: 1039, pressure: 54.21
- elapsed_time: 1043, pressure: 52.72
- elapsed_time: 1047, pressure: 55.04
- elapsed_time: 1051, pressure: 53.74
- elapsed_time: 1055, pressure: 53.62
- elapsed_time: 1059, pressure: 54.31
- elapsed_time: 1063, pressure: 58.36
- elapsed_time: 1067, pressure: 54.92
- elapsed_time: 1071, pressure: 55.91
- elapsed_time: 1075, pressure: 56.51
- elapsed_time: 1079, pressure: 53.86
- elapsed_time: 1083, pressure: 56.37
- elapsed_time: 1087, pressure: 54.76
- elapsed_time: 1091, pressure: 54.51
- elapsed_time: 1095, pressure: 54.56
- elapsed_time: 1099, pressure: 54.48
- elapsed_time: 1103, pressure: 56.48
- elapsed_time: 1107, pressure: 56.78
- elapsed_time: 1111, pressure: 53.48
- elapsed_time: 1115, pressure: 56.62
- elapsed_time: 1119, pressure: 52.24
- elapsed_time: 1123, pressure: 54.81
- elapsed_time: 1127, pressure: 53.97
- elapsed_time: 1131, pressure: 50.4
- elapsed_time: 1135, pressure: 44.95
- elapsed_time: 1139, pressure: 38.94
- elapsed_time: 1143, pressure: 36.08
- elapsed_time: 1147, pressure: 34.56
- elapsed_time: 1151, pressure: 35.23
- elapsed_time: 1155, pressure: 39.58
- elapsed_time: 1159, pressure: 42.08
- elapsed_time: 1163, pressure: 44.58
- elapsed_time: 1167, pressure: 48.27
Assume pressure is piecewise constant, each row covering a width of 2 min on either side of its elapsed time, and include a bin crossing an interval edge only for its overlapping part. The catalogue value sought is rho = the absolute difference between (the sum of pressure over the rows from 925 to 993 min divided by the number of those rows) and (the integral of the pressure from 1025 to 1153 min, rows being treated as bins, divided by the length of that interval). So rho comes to 0.2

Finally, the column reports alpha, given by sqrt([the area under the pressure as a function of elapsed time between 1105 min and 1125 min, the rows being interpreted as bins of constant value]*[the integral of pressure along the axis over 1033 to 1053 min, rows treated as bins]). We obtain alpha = 1088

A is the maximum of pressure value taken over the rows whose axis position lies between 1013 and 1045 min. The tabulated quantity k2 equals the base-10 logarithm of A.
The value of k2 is 1.734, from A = 54.21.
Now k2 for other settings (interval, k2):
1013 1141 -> 1.766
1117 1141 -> 1.739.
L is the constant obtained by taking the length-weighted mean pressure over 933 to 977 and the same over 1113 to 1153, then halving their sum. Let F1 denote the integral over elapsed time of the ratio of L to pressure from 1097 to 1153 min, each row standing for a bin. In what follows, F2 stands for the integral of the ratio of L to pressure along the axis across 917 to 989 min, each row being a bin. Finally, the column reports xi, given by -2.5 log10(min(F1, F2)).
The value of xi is -4.41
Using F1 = 58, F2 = 69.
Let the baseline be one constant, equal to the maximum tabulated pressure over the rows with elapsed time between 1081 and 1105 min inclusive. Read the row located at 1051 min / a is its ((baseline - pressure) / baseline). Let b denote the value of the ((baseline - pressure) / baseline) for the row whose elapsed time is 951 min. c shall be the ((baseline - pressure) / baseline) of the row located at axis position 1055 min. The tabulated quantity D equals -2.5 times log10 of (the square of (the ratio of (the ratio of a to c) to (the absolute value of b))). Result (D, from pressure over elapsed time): -6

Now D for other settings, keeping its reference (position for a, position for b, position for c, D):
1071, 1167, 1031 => 2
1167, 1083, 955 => -14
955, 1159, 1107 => -10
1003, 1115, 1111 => -15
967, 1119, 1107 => -12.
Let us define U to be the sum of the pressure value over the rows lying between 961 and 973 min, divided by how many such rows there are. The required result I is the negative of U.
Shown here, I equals -50.9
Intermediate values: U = 51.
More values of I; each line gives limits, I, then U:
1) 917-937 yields -50.4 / 50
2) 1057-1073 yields -55.9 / 56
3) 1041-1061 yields -53.9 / 54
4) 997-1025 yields -50.7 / 51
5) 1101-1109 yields -56.6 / 57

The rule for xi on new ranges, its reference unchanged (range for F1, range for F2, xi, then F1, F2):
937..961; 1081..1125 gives -3.39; 23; 39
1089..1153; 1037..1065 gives -3.50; 65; 25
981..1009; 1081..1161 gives -3.56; 27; 82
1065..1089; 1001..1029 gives -3.31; 21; 27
